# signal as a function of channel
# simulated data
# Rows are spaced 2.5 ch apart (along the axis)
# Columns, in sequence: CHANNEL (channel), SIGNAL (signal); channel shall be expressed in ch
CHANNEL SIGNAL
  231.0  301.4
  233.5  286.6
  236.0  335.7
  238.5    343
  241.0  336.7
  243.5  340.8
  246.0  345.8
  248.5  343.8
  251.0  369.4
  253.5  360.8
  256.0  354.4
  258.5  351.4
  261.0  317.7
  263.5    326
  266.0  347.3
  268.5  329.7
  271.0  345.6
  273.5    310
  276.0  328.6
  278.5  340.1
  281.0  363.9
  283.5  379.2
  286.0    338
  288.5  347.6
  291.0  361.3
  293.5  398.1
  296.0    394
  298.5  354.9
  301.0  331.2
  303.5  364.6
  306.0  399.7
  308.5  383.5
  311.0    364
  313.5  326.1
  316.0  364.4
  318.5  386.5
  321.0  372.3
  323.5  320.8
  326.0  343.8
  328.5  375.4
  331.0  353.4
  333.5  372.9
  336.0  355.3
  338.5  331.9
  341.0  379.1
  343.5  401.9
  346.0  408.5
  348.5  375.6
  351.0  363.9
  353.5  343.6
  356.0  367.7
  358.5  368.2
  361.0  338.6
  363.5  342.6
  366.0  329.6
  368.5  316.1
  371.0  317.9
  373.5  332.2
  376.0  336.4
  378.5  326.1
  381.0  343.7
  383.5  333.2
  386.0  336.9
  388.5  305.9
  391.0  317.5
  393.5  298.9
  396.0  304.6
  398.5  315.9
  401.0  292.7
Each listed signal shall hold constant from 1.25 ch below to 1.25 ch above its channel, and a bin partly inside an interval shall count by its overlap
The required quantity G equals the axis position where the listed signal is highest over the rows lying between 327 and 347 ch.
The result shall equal 346.0 ch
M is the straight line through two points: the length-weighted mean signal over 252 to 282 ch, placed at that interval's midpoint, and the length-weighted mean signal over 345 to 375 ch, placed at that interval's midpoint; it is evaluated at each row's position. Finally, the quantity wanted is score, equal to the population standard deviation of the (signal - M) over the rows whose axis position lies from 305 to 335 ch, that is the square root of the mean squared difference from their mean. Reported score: 23.1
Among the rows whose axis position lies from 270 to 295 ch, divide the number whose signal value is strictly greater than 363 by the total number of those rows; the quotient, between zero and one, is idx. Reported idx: 0.3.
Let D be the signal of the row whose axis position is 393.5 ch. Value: 298.9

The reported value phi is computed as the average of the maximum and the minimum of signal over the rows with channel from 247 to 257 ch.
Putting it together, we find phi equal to 357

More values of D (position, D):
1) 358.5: 368.2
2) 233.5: 286.6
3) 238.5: 343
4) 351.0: 363.9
